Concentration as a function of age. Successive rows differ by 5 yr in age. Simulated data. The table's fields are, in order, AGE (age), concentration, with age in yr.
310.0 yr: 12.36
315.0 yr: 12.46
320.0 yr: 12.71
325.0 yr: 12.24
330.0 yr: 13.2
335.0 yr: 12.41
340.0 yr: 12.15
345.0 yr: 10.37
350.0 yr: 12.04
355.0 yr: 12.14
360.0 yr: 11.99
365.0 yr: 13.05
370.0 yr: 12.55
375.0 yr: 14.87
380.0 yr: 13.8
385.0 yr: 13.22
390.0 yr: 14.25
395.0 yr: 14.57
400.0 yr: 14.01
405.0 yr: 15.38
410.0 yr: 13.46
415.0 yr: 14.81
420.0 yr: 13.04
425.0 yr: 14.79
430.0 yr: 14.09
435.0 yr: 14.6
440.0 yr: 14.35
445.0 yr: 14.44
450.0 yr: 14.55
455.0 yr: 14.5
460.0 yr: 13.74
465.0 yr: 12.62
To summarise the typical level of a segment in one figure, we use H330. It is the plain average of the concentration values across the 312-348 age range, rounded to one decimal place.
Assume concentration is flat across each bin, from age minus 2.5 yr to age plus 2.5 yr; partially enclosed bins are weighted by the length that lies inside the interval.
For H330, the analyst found 12.2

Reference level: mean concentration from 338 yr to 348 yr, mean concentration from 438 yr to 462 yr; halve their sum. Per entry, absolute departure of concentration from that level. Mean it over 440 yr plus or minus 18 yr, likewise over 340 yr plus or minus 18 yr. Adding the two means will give 2.5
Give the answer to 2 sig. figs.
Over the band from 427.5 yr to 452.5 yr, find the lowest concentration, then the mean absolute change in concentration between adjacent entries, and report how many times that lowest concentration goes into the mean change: 0.017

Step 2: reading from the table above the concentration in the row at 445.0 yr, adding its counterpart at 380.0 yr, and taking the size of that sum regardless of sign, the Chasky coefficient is 28.2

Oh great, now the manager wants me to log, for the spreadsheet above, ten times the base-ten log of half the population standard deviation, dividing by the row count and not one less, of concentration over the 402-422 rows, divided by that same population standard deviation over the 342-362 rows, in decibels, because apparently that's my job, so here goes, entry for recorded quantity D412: -1.9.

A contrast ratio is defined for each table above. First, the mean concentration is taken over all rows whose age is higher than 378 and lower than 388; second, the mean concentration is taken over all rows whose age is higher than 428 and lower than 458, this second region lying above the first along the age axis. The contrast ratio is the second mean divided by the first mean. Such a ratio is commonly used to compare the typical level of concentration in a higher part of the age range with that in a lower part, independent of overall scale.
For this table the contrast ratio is 1.07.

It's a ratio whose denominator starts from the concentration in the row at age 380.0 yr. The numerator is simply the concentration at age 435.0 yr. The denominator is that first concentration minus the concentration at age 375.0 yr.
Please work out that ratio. -14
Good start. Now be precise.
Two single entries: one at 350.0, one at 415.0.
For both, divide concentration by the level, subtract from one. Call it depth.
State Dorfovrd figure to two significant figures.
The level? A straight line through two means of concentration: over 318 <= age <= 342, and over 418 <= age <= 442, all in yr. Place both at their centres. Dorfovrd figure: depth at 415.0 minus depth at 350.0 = -0.13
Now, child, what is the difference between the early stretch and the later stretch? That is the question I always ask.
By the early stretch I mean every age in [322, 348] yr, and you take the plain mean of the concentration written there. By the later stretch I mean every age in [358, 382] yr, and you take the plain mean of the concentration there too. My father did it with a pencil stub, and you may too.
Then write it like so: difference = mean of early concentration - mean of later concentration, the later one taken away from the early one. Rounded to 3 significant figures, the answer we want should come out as -1.18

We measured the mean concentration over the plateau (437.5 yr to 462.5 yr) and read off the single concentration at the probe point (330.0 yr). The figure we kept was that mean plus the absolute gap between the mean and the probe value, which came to 15.4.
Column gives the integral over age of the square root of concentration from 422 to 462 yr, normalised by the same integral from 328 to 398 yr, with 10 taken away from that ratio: -9.40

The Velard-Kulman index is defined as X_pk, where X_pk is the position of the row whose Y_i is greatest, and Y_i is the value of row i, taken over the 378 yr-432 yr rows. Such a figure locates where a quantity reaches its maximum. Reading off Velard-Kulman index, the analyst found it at 405.0 yr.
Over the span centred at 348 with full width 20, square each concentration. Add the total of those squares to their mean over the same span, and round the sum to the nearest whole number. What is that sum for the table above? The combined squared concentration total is 684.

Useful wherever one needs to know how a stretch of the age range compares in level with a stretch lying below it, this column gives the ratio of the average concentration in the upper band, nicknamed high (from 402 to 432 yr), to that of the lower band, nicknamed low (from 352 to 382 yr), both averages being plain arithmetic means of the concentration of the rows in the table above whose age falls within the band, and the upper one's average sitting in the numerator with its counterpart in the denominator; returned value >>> 1.09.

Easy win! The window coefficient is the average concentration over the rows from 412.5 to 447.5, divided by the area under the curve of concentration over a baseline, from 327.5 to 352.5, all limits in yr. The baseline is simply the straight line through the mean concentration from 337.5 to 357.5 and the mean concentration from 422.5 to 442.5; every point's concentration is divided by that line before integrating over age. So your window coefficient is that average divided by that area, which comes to 0.54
